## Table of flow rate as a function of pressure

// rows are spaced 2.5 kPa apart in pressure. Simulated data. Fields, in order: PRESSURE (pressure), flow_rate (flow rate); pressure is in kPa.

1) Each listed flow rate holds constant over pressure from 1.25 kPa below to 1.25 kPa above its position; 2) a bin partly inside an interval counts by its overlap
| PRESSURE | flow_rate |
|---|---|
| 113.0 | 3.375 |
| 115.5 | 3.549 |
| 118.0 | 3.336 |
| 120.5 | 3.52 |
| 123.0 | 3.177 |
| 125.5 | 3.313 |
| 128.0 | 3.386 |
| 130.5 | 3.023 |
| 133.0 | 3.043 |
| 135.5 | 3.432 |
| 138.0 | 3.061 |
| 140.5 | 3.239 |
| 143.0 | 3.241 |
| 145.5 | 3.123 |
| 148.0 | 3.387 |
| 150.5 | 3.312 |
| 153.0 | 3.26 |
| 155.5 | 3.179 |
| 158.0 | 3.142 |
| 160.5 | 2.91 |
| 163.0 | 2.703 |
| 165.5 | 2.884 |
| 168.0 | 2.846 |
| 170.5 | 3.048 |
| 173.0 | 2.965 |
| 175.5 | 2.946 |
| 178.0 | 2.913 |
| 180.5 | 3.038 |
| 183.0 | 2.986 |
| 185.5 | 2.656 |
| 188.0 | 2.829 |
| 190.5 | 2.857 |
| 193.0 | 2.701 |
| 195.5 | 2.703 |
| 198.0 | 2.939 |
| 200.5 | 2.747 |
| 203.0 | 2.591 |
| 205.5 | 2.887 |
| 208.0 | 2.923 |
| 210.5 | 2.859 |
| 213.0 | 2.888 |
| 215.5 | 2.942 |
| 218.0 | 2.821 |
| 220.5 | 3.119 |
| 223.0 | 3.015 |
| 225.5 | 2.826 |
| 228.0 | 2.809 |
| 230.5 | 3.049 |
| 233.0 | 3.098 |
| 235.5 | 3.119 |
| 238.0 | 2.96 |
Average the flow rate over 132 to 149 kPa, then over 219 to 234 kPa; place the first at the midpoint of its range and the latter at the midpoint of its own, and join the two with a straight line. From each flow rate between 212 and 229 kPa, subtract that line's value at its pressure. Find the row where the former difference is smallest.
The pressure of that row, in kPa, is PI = 218.0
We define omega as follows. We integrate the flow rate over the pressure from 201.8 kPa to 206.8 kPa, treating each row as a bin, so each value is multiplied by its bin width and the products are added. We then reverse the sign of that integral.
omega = -13.7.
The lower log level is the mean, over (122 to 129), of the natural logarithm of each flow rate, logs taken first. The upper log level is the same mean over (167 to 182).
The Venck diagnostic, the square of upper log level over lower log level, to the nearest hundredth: 0.83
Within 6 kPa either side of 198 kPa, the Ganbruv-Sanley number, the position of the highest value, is 198.0 kPa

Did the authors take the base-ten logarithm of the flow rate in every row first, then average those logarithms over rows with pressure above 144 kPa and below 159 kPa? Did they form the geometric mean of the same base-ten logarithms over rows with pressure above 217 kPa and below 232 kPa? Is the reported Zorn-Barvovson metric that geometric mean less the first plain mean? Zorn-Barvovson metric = -0.04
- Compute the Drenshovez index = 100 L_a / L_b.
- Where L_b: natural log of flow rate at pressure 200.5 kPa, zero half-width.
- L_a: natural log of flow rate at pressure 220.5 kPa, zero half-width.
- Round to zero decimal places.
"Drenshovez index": 113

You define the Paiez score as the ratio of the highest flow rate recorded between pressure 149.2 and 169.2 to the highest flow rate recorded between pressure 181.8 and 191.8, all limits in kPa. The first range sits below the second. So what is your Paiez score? 1.11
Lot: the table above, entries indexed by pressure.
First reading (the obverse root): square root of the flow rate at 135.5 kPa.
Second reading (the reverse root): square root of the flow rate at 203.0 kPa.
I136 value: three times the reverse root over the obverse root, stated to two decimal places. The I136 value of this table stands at 2.61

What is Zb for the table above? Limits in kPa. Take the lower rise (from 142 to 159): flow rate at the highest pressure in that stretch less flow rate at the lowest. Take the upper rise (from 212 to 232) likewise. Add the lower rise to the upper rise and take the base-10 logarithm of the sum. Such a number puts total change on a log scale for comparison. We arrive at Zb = -1.2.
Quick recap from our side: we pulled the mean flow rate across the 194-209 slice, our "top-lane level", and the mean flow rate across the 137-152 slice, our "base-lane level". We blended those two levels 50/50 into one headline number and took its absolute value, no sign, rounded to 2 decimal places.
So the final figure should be 3.01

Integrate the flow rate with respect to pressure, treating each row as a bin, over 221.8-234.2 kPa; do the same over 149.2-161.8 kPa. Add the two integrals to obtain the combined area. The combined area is 76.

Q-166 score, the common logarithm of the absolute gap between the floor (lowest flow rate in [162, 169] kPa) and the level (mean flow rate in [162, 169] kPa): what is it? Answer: -1.0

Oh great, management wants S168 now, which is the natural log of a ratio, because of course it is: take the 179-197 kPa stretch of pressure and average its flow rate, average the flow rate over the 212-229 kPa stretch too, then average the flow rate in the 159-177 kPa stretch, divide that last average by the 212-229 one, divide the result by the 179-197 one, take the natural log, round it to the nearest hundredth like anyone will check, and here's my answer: -1.04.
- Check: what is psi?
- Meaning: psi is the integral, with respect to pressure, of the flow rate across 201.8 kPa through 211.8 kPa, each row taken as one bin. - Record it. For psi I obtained 28.2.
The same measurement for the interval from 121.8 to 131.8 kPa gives 32.2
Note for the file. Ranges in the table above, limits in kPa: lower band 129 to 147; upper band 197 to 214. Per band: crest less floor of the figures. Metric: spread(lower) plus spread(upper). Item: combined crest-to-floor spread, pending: 0.76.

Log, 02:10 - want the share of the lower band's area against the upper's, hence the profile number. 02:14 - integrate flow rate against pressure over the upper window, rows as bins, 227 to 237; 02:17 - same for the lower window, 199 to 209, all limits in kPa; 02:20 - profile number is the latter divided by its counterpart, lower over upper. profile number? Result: 0.92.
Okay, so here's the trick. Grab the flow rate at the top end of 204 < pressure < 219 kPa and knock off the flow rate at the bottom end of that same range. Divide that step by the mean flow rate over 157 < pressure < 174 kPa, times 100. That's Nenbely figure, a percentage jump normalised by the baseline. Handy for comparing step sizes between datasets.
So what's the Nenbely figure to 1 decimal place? -2.3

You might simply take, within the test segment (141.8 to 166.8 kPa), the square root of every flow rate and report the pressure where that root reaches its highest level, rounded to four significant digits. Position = 148.0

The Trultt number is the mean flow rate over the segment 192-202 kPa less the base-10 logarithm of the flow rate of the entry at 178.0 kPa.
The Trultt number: 2.31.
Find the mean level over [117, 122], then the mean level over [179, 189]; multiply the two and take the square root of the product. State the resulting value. 3.14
